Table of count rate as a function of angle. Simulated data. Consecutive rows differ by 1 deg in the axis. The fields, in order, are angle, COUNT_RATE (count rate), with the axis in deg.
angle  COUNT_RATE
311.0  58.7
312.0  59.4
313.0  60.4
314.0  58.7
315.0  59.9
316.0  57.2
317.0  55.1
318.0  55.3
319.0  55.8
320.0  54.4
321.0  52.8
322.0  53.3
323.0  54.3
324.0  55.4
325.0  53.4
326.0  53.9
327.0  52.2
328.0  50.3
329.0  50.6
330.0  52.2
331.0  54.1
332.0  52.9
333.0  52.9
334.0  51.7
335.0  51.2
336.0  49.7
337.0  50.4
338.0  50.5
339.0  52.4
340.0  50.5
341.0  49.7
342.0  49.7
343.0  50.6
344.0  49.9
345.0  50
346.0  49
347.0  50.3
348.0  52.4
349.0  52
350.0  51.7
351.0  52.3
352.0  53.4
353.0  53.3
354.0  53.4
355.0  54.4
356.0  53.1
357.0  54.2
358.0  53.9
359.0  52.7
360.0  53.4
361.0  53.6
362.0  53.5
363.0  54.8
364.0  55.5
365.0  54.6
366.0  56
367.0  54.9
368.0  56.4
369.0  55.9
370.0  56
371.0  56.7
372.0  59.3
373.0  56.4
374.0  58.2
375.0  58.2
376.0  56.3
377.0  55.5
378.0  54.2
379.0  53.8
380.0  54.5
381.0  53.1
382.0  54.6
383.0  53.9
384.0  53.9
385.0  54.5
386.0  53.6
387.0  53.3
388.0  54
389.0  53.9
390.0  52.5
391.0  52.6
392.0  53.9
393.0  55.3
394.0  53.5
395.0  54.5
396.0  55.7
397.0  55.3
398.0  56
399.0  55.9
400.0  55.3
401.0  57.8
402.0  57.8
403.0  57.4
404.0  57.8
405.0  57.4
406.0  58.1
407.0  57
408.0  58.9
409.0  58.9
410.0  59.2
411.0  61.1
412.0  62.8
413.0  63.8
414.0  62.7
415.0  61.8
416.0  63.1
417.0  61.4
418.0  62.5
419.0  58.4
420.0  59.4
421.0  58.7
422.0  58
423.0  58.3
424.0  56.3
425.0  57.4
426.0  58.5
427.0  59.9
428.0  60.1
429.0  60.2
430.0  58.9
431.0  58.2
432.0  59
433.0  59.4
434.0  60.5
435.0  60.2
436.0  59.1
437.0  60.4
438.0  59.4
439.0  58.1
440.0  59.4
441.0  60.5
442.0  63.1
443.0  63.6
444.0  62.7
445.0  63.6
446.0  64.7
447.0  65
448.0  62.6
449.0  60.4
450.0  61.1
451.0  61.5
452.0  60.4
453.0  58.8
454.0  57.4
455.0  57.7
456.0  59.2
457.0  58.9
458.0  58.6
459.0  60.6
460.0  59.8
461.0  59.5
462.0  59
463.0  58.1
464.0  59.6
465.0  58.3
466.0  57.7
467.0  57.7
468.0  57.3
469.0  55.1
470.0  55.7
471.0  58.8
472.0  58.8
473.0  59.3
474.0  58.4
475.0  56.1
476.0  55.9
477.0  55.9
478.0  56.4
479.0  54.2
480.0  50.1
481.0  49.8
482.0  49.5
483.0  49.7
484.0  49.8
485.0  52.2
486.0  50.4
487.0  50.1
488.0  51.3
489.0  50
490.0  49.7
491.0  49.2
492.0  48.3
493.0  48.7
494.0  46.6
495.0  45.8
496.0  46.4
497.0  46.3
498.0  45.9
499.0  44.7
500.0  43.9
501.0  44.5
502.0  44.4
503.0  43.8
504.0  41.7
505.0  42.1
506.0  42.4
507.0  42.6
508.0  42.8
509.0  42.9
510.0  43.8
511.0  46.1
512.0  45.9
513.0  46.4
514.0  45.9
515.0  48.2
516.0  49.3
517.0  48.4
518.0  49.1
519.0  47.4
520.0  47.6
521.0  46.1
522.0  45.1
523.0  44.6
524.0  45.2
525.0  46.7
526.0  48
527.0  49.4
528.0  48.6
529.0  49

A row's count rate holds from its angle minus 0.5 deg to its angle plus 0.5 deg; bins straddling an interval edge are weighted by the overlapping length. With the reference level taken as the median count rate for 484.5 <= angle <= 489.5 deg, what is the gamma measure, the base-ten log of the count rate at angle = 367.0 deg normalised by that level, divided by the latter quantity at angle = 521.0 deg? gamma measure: -1.0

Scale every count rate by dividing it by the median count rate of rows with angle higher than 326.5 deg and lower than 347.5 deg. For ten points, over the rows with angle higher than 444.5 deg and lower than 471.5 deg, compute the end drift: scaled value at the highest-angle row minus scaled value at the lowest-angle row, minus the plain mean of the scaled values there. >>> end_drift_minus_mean -1.27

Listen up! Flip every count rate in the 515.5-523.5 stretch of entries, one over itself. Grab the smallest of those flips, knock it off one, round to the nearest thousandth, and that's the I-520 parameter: 0.980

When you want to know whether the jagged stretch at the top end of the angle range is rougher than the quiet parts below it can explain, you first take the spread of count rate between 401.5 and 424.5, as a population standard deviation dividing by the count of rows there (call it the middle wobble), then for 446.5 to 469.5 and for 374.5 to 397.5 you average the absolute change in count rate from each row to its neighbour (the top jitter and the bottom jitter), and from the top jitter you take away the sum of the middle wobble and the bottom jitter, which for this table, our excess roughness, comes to -2.08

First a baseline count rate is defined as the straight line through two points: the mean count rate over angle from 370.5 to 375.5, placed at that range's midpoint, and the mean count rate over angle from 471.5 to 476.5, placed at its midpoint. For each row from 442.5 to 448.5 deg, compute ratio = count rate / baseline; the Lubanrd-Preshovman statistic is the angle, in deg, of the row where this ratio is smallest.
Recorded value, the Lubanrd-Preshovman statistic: 448.0 deg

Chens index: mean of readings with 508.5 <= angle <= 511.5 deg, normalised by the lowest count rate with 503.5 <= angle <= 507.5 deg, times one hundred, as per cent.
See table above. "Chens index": 106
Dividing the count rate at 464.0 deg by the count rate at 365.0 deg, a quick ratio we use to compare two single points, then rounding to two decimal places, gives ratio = 1.09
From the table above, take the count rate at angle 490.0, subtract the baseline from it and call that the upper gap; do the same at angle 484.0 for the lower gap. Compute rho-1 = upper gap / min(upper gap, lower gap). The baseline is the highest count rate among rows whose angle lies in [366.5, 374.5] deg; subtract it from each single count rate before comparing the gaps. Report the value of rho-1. 1.00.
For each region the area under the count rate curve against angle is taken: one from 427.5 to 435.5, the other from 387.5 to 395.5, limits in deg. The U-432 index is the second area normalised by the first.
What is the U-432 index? 0.90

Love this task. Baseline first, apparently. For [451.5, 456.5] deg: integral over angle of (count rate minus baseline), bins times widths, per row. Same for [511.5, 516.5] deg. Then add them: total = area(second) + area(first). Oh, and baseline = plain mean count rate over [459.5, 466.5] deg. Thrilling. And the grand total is -59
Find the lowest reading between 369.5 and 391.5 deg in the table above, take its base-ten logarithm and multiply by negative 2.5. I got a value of -4.30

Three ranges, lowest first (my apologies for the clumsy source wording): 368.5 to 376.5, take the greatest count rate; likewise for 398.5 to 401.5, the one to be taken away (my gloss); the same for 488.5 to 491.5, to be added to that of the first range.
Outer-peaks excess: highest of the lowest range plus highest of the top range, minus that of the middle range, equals 51.5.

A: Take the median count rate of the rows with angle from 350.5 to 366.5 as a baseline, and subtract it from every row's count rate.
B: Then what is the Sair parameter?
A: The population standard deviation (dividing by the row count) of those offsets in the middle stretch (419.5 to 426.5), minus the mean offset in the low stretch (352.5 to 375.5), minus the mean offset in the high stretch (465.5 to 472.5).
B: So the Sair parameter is -4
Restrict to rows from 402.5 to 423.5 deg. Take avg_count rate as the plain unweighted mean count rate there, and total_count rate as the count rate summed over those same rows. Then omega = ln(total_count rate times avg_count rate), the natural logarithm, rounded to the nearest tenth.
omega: 11.2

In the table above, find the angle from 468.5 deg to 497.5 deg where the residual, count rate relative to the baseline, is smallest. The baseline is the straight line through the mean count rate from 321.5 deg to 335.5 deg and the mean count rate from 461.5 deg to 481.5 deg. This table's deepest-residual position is 495.0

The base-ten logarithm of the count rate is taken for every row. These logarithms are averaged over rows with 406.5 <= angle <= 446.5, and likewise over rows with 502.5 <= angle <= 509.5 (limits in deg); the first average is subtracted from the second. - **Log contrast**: -0.15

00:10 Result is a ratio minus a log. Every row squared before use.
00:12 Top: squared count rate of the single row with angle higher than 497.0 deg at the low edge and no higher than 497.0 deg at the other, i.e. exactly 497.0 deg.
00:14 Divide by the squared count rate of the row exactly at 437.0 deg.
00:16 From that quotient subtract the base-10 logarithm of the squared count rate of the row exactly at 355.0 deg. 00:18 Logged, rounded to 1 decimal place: -2.9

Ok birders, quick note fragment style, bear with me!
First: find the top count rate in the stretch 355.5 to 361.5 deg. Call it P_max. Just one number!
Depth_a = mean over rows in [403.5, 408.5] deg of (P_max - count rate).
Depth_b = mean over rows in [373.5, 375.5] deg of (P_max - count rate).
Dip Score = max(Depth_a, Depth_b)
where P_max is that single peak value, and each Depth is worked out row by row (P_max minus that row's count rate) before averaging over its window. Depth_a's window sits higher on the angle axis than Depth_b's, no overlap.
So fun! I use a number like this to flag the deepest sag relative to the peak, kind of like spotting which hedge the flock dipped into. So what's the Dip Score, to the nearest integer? -4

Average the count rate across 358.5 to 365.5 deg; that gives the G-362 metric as 54.0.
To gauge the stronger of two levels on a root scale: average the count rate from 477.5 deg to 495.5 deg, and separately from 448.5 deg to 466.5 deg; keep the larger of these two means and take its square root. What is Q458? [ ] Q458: 7.70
